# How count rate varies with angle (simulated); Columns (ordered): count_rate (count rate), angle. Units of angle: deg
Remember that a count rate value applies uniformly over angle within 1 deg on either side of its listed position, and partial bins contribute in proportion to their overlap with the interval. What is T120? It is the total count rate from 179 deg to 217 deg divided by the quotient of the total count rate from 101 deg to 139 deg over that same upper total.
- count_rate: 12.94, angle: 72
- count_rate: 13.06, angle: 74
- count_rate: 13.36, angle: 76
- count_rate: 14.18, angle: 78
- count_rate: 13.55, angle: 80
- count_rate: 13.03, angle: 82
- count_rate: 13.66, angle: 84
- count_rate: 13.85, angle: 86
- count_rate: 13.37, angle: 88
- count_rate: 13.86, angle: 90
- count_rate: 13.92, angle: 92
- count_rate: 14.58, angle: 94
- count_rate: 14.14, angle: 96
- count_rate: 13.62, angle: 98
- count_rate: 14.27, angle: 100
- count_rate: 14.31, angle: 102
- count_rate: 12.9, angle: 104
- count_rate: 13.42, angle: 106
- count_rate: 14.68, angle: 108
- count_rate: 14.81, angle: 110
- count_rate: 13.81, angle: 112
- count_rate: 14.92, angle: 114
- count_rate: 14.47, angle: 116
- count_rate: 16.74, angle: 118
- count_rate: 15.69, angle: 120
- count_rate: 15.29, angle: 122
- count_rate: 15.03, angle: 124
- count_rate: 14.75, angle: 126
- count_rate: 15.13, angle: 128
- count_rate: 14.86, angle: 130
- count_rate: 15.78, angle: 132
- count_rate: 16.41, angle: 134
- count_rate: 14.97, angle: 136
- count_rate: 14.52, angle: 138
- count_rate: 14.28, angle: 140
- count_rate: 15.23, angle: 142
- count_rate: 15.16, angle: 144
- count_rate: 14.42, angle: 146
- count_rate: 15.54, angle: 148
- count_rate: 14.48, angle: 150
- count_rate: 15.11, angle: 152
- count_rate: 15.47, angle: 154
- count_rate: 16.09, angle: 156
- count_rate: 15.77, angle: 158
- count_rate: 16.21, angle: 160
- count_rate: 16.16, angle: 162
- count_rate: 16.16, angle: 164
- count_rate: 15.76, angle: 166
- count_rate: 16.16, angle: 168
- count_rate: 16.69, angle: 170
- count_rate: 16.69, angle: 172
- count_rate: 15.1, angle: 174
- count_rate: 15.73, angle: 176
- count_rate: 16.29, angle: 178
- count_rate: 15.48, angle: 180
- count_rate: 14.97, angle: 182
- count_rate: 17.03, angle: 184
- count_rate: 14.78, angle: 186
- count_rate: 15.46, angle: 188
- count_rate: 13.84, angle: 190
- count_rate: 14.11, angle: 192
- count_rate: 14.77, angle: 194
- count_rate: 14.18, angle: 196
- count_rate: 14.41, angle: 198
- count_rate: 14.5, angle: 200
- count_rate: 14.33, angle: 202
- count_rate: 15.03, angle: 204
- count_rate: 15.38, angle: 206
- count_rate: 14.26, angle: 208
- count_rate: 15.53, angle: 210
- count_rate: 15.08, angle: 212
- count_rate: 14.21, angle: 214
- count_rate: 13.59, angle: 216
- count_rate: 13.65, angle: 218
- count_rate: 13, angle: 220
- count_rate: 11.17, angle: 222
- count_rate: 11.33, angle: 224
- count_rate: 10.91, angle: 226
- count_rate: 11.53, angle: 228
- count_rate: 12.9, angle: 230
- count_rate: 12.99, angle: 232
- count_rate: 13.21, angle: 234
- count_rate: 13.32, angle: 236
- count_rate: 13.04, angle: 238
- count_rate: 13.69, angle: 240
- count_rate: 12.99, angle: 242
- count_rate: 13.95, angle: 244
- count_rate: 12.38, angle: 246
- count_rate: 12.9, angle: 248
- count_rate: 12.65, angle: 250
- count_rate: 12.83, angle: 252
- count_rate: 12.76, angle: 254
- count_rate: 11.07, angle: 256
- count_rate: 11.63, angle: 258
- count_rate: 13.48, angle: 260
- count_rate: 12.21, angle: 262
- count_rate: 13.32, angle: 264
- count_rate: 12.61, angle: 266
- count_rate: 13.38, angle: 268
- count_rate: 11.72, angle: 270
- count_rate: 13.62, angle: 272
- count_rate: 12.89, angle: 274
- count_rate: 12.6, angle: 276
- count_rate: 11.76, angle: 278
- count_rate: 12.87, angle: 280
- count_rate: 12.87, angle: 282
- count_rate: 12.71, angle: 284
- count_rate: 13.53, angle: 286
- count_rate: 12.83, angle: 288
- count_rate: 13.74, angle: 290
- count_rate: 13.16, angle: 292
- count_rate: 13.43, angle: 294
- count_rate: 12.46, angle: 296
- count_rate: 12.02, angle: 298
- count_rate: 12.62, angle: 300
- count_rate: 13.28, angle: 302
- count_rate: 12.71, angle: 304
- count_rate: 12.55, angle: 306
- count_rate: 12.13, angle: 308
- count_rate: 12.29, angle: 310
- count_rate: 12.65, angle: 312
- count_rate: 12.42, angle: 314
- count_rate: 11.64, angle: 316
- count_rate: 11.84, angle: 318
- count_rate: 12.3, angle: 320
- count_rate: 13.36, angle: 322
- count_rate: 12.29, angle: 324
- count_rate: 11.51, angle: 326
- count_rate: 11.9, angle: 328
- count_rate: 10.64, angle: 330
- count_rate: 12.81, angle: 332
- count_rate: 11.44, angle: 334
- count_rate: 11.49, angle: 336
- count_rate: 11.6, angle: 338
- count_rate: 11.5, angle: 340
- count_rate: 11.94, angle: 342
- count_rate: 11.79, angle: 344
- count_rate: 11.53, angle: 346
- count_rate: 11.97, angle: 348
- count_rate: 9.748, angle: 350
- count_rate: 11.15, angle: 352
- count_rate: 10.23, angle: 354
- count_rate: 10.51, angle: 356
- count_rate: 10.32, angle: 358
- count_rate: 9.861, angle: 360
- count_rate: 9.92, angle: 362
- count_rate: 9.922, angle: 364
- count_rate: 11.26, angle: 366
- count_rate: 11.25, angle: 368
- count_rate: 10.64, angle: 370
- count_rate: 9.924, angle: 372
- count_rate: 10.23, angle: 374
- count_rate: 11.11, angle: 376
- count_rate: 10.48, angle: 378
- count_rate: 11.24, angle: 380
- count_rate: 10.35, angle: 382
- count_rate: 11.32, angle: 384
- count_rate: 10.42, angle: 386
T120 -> 279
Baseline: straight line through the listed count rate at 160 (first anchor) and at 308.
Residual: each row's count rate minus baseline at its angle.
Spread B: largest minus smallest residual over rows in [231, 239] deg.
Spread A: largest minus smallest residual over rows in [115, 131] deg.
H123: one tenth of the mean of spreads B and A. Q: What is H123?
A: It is 0.14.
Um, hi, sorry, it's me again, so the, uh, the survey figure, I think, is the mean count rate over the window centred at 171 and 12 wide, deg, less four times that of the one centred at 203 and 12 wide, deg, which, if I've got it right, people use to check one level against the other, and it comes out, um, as -43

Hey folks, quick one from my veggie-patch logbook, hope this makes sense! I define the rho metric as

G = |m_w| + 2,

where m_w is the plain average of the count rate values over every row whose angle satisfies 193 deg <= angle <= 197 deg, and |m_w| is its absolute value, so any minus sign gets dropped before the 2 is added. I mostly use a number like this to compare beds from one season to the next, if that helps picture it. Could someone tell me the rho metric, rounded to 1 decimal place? 16.5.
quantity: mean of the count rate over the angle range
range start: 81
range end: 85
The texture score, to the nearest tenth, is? 13.3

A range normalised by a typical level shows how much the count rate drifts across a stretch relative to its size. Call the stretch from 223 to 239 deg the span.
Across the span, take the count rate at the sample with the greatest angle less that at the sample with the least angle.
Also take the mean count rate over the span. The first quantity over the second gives 0.14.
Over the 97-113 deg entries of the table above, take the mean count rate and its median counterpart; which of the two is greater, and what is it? 14.0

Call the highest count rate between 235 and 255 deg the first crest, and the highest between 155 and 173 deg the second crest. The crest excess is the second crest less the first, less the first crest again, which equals -11.2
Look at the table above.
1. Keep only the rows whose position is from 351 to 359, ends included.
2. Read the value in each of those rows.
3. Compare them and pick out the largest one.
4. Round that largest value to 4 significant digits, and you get 11.15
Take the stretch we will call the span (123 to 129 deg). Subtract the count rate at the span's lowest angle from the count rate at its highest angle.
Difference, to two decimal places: 0.10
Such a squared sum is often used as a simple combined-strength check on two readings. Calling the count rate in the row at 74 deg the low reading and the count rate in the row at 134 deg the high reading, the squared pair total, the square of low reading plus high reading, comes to 868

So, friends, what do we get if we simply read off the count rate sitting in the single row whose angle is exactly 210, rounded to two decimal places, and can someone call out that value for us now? 15.53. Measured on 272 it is 13.62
